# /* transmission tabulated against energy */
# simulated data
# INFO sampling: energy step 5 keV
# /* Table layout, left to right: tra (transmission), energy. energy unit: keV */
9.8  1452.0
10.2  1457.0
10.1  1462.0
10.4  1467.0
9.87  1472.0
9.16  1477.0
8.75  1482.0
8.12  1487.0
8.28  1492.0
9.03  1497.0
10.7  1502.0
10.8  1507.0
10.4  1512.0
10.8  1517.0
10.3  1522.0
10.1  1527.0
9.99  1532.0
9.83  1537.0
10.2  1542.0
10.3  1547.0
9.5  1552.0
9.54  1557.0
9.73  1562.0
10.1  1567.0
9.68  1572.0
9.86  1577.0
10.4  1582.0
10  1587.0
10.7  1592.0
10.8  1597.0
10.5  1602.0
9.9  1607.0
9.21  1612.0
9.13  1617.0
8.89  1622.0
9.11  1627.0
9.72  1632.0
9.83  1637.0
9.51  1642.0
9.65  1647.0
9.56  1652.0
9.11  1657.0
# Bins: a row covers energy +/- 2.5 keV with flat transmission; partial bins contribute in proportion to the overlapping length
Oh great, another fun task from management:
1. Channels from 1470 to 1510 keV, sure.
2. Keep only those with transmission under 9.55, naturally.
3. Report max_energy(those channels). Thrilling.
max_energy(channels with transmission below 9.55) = 1497.0 keV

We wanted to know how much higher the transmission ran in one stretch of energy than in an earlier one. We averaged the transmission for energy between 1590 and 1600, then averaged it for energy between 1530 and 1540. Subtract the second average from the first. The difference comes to 0.8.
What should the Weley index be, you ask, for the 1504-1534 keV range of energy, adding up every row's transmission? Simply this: 62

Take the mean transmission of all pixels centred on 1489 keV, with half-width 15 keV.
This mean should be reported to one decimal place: 9.0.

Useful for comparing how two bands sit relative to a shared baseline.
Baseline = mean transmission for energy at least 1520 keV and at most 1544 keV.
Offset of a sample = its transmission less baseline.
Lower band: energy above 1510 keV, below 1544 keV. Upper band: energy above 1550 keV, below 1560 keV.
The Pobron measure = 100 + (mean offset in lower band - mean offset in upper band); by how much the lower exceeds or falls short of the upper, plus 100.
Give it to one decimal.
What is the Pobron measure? 100.7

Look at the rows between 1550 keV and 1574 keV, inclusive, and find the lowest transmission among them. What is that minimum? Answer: 9.5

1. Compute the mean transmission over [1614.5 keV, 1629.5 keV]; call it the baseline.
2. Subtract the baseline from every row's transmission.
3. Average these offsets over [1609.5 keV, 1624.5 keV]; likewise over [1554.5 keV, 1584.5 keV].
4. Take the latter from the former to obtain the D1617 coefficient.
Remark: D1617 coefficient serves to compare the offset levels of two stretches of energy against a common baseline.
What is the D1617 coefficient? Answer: -0.8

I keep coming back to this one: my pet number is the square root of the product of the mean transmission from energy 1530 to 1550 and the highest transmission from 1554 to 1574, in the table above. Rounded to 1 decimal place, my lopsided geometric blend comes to 10.1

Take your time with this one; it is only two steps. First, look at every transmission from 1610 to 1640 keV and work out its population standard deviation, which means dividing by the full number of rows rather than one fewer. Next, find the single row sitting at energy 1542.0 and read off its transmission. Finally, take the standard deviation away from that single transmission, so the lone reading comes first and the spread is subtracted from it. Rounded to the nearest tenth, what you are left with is 9.9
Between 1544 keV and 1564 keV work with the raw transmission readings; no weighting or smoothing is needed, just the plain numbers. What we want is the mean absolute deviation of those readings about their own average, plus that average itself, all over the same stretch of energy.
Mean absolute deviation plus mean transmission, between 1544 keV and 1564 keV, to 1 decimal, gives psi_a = 10.0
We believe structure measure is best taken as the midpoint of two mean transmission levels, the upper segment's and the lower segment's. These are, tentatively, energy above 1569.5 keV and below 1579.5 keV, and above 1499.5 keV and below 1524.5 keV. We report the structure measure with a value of 10.2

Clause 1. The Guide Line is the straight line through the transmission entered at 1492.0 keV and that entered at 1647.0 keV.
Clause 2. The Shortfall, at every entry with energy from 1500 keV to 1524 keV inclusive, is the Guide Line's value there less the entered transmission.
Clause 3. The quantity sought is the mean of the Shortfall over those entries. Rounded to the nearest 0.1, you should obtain -2.1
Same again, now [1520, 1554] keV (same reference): -1.4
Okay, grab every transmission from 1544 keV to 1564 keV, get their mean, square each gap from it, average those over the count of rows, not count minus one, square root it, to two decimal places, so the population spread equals 0.32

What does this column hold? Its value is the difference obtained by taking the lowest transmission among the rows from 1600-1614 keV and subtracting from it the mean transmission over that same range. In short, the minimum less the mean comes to -0.66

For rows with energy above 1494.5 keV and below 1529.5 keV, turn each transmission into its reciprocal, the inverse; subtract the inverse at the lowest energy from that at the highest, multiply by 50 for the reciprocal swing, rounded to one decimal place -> -0.6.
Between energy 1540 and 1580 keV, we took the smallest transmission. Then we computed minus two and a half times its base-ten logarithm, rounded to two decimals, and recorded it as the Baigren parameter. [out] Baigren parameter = -2.44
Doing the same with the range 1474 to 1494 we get -2.27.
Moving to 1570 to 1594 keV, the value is -2.46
